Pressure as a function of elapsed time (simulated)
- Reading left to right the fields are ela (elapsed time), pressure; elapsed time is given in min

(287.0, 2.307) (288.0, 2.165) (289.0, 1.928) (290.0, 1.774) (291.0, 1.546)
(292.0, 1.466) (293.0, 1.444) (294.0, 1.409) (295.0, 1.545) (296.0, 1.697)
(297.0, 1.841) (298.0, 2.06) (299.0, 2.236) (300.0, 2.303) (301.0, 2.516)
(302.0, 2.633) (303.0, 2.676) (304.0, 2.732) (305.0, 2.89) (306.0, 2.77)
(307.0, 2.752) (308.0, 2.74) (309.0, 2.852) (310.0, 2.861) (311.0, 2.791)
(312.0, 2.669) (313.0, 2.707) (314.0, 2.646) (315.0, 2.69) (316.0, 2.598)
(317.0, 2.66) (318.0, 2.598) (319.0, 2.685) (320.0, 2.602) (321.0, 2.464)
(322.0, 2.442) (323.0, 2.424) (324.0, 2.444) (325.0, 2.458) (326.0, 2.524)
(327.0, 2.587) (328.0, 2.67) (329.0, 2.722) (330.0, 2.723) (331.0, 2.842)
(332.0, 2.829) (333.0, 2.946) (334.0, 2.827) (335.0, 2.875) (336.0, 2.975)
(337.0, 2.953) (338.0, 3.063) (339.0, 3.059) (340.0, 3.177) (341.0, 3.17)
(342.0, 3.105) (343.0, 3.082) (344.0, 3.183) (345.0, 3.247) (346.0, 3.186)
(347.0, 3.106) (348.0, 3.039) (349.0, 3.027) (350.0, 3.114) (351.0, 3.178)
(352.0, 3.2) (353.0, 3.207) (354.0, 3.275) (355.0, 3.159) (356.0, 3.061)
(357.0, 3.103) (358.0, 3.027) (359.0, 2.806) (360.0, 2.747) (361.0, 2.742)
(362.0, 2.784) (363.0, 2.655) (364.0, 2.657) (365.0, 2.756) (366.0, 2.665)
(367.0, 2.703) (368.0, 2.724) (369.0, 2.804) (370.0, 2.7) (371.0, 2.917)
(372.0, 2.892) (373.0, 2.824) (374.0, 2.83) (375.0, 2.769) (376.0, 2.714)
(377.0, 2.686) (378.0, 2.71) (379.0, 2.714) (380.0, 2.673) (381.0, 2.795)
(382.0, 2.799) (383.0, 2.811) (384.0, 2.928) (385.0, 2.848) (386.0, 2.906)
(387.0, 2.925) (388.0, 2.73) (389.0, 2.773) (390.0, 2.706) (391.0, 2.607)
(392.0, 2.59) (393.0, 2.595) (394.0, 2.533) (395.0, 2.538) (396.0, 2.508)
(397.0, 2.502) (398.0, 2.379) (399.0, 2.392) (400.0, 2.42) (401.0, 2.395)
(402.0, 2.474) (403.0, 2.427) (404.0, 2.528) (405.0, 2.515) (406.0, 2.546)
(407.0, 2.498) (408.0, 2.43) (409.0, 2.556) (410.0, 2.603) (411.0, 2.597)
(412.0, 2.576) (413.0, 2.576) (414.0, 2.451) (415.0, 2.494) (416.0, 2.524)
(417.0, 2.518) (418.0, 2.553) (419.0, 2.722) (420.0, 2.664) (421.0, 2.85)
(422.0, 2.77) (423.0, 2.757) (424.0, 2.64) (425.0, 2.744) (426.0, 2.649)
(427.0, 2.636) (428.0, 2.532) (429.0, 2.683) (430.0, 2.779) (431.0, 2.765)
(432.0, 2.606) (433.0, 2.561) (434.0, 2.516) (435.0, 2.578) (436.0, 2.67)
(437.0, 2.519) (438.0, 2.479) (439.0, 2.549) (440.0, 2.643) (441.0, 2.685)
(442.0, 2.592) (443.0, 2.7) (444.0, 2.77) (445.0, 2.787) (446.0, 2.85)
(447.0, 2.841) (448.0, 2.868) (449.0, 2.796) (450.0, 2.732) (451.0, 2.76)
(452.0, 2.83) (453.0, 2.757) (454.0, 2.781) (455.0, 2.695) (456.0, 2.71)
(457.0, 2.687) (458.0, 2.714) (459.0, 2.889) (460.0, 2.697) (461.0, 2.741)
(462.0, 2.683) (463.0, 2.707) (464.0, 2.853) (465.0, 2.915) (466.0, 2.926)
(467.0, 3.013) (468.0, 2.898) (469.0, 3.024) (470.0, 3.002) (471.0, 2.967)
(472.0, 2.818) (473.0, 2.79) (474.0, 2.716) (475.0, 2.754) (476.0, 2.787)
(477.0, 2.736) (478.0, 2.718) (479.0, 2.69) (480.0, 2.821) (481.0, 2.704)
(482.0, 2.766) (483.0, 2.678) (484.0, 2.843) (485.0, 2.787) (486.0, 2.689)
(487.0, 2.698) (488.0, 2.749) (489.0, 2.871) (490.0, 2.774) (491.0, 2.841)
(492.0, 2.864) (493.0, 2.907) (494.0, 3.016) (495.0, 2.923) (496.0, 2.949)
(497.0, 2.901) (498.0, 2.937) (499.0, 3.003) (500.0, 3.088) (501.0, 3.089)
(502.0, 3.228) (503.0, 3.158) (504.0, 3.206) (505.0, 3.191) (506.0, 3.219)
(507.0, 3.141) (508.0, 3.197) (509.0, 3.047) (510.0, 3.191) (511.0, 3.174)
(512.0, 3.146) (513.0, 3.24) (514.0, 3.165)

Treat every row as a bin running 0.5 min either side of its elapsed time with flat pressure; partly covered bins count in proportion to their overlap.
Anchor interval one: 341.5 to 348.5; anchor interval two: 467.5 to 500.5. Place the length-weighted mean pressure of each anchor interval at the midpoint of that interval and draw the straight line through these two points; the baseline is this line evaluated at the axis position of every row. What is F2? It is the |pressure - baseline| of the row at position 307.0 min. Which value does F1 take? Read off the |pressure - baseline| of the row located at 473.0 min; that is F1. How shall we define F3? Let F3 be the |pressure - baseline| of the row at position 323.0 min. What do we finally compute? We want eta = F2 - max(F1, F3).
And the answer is -0.3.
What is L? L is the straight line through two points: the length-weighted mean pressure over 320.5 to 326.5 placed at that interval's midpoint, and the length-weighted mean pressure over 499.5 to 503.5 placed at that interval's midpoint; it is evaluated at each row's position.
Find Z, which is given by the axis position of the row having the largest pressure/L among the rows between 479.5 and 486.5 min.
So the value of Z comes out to 484.0 min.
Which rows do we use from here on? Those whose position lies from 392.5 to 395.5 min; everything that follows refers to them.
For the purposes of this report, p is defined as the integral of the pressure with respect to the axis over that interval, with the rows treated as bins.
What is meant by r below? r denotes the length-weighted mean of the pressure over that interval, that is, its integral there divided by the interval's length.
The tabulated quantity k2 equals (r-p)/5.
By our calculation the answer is -1.02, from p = 7.7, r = 2.6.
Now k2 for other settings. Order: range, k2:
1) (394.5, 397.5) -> -1.01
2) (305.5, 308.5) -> -1.10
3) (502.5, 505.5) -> -1.27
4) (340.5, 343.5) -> -1.25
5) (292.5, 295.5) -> -0.59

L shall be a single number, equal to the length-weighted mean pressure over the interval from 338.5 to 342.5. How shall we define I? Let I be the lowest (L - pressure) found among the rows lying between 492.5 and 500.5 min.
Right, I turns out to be 0.0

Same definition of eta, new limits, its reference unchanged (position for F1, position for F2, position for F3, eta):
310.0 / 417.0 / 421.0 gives 0.1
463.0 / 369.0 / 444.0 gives 0.1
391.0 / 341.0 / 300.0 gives -0.9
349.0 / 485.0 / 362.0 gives -0.3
